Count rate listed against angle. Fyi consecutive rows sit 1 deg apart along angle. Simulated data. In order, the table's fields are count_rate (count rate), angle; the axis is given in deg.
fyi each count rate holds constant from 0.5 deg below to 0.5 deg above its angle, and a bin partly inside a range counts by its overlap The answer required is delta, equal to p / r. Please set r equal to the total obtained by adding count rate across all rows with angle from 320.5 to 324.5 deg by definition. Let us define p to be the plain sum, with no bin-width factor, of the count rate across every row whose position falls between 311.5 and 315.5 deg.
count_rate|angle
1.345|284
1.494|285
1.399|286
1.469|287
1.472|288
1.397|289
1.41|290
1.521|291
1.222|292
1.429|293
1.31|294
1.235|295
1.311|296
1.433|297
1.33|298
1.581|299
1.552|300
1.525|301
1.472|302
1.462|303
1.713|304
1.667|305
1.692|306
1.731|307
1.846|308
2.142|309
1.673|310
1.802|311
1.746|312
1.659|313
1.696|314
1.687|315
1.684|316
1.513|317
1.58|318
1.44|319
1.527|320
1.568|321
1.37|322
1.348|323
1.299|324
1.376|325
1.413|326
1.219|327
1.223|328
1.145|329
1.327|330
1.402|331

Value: 1.22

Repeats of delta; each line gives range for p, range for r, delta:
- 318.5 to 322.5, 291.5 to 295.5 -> 1.14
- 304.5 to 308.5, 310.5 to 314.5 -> 1.00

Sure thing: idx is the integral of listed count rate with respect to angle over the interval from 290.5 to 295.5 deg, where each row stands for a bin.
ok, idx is 6.7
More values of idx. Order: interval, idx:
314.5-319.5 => 7.9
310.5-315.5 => 8.6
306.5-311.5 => 9.2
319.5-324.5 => 7.1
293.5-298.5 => 6.6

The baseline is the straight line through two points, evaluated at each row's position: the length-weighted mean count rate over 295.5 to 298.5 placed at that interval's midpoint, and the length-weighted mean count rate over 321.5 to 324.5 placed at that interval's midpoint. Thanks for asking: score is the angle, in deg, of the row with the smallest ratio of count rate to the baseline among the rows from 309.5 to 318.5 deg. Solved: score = 317 deg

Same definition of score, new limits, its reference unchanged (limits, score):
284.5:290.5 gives 286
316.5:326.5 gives 324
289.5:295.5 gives 292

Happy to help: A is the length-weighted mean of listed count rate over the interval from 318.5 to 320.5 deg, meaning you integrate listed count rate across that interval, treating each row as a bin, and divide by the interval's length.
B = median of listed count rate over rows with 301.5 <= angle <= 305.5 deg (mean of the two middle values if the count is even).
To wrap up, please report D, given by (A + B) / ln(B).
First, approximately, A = 1.48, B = 1.57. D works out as 7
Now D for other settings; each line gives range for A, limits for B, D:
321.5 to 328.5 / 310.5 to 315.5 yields 6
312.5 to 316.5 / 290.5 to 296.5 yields 11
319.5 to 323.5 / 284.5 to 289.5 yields 8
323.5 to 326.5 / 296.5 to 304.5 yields 7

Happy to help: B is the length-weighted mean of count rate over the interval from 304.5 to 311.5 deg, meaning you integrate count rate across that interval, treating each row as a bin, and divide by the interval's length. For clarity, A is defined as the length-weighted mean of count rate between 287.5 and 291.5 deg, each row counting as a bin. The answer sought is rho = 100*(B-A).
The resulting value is 34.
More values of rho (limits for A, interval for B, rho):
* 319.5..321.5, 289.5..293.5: -15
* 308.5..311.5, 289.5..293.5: -48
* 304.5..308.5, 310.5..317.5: -5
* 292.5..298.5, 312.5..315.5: 34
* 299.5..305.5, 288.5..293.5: -17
